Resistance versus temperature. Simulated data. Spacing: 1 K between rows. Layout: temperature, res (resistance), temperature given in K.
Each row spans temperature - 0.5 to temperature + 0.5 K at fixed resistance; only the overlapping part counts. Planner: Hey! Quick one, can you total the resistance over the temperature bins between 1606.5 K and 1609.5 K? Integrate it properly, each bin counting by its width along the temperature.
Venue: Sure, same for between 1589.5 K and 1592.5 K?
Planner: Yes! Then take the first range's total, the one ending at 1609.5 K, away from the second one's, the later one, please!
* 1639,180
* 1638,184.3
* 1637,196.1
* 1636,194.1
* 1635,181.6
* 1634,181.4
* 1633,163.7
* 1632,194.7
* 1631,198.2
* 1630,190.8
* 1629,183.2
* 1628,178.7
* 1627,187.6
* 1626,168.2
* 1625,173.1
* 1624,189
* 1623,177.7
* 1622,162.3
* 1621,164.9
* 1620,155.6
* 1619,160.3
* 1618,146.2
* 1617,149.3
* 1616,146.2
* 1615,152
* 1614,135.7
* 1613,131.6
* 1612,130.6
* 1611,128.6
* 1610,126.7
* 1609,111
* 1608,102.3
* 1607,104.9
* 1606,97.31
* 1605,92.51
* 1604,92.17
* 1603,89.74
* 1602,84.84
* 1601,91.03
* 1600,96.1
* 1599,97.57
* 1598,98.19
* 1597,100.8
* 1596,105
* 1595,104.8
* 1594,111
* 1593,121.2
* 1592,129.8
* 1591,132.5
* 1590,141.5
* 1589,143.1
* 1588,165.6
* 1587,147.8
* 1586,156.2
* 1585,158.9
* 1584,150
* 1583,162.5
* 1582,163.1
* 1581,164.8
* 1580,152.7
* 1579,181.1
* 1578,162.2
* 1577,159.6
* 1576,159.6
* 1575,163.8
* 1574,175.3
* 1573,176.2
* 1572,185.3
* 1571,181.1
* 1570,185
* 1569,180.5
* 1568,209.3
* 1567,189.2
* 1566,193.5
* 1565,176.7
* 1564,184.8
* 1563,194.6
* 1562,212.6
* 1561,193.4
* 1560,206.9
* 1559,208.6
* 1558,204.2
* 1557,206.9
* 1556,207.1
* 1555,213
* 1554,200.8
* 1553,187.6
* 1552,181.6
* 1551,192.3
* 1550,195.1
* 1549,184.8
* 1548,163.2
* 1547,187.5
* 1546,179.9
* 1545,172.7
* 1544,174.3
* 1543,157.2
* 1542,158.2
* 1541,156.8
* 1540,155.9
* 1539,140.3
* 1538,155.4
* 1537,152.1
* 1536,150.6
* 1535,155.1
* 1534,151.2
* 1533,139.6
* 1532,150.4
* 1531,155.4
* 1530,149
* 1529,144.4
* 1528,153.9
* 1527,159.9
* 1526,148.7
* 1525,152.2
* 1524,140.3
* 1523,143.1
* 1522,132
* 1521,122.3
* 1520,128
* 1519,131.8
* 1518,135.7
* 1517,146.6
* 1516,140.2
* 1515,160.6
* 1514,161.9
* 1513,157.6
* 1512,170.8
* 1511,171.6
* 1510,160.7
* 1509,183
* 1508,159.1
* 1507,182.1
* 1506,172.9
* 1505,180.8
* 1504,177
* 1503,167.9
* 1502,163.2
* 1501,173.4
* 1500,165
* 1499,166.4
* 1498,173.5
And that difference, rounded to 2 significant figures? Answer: 86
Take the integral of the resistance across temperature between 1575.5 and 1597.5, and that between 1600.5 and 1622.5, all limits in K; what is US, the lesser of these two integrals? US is 2756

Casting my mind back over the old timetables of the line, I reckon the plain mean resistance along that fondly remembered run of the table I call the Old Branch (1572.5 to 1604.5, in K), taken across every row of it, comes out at 136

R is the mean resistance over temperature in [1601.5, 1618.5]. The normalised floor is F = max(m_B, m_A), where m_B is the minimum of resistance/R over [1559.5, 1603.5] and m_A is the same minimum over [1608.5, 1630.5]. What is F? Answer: 0.93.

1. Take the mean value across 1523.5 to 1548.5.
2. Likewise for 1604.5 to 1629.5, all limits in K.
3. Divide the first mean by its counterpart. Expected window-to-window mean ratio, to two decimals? 1.07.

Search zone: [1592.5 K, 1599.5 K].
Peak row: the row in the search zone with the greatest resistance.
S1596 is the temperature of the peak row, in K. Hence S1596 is 1593 K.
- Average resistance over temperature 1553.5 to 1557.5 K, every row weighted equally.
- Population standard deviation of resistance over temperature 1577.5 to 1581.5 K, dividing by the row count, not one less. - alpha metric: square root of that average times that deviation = 46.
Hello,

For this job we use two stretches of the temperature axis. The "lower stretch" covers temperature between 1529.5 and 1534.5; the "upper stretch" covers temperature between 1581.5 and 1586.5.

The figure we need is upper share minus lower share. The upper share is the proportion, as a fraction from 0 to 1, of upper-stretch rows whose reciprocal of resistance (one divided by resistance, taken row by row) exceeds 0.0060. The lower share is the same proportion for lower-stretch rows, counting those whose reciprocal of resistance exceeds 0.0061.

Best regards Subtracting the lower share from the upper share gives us 0.0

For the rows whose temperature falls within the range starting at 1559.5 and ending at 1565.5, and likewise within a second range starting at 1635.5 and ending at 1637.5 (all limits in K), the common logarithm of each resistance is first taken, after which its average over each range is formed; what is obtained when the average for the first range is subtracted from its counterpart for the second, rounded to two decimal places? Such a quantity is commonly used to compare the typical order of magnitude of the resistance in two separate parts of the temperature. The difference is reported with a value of 0.00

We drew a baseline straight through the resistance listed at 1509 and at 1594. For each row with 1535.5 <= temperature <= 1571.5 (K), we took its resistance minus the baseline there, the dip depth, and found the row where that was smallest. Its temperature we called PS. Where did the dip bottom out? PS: 1539 K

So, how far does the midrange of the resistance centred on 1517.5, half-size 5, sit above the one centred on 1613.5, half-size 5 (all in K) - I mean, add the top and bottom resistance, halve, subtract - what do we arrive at 11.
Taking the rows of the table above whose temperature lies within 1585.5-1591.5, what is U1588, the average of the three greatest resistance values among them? 157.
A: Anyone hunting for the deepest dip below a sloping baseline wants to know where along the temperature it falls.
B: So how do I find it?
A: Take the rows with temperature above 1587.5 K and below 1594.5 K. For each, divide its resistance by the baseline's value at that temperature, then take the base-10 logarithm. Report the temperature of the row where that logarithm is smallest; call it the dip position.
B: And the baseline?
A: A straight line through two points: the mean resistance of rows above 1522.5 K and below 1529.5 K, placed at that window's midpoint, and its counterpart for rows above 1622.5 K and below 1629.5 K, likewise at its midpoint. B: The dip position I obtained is 1594 K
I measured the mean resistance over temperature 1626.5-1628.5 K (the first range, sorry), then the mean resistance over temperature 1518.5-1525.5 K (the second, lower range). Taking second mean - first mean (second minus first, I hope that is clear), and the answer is -47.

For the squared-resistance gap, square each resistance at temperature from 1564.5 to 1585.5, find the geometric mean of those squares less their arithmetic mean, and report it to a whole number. -422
